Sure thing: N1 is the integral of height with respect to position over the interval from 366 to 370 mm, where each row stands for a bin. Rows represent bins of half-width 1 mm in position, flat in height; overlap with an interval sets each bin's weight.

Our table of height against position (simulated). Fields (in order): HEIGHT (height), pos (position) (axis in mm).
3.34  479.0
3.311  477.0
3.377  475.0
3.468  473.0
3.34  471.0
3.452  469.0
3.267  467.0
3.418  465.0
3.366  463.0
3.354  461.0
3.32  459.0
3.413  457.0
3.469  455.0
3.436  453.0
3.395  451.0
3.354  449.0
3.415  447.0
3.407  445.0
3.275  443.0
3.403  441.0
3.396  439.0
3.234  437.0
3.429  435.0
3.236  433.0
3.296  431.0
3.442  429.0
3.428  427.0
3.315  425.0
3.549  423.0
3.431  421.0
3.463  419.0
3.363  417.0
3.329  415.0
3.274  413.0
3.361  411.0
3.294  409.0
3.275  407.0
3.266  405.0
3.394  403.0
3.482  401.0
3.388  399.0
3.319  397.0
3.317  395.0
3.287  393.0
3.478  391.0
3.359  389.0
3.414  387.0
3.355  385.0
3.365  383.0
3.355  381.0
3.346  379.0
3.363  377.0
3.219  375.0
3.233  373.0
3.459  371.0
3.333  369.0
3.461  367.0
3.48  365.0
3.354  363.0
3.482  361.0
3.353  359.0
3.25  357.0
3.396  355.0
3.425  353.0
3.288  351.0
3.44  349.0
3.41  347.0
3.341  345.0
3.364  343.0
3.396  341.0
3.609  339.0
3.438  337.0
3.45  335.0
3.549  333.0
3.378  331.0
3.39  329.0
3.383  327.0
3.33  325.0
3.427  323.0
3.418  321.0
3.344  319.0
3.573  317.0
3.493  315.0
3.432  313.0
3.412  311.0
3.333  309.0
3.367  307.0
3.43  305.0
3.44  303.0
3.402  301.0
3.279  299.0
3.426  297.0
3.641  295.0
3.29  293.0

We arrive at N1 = 13.6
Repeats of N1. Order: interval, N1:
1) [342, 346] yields 13.4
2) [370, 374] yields 13.4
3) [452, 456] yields 13.8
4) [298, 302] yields 13.4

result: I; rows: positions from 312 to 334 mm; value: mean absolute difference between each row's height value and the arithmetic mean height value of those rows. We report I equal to 0.060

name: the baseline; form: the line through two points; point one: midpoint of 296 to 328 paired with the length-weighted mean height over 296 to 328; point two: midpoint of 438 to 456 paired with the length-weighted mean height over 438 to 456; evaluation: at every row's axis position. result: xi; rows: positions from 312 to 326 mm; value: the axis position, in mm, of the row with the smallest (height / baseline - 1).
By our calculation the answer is 325.0 mm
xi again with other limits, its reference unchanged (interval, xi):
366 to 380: 375.0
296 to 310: 299.0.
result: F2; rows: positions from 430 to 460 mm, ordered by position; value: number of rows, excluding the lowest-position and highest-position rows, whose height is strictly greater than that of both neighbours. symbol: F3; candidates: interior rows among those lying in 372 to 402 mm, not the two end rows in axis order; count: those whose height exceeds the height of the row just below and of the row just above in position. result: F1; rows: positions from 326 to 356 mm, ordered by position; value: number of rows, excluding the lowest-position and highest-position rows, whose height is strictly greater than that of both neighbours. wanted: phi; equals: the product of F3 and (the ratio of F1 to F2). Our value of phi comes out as 5.0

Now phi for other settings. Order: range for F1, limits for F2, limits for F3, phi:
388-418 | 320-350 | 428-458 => 3.0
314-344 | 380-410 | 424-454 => 5.0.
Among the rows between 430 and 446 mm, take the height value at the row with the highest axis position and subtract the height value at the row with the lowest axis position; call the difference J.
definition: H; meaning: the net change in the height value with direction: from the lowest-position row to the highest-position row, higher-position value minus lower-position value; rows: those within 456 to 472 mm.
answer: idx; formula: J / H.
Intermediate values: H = -0.07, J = 0.11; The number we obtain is -1.5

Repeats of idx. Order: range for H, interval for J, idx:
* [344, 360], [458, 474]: 12.3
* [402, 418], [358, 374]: 3.9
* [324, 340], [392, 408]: 0.0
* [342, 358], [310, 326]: 0.7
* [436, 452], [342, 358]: -0.7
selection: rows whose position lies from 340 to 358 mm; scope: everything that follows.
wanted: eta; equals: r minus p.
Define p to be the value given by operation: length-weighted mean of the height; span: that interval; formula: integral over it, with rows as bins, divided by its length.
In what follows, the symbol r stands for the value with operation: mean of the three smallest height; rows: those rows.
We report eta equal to -0.075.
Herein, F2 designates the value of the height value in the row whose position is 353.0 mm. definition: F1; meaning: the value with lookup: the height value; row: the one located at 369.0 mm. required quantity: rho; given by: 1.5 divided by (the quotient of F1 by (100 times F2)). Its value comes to 154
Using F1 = 3.333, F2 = 3.425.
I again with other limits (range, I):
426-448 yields 0.073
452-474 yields 0.056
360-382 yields 0.072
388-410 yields 0.063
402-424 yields 0.070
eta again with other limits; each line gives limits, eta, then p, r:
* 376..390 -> -0.013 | 3.365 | 3.35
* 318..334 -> -0.052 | 3.402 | 3.35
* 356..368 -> -0.078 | 3.397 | 3.32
